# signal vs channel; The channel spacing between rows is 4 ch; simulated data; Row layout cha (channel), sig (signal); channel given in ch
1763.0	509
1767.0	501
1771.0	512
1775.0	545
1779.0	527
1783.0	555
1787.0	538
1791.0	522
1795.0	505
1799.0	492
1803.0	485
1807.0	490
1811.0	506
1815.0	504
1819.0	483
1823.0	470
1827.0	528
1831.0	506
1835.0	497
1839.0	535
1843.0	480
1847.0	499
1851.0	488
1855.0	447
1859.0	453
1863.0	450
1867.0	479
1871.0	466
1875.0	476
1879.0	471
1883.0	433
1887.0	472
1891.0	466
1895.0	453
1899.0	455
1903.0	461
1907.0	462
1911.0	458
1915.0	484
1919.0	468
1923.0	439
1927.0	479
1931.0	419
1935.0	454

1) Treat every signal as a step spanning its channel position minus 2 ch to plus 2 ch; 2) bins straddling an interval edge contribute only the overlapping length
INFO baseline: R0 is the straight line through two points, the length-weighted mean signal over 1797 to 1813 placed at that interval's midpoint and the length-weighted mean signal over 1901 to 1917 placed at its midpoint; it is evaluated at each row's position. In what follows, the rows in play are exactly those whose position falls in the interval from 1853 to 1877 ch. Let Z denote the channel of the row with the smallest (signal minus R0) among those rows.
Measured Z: 1855.0 ch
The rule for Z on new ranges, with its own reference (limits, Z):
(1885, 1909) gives 1895.0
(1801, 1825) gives 1823.0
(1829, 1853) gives 1843.0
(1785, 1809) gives 1803.0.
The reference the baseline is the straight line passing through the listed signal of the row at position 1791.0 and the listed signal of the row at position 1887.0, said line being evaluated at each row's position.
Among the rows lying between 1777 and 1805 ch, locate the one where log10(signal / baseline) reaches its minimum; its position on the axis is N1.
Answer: 1803.0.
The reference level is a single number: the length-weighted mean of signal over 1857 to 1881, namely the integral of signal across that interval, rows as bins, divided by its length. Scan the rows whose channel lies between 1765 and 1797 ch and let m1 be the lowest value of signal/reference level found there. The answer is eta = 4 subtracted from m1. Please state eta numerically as -2.92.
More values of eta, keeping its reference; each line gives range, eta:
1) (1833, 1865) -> -3.04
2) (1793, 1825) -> -2.99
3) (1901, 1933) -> -3.10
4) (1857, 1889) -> -3.07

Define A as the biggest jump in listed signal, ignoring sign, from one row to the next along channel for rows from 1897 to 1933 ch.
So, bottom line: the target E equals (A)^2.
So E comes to 3600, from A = 60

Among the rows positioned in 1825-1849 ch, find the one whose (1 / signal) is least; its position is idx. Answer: 1839.0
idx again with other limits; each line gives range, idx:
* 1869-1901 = 1875.0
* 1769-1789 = 1783.0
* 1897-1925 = 1915.0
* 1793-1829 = 1827.0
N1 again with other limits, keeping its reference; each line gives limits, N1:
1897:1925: 1923.0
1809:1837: 1823.0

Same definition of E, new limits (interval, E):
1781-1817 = 289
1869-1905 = 1521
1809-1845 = 3364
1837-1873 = 3025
